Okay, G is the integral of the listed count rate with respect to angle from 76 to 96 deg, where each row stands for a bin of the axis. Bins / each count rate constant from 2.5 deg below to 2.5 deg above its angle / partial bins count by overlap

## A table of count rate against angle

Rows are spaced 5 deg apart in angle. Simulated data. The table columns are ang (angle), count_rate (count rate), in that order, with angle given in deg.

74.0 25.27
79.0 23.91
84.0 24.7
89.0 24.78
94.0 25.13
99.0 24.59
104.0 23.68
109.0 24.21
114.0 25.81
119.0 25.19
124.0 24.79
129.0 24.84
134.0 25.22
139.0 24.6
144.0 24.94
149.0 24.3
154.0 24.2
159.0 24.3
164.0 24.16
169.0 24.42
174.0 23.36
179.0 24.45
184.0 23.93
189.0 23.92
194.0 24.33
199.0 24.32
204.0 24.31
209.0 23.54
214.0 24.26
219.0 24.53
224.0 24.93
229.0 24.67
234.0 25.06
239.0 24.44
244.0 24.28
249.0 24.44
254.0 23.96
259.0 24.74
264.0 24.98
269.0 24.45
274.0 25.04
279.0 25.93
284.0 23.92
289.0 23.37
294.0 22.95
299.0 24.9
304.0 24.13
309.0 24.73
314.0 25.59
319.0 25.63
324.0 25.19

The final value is 493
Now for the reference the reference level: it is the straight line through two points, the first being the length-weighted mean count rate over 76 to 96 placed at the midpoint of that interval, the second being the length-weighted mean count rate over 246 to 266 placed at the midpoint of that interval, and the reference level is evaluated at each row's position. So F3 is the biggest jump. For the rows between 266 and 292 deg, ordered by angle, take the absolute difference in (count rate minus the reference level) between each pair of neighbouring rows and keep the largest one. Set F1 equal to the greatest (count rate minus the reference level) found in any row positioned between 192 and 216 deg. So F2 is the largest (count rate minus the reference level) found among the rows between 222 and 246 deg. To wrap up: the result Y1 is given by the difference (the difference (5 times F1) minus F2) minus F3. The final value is -3.7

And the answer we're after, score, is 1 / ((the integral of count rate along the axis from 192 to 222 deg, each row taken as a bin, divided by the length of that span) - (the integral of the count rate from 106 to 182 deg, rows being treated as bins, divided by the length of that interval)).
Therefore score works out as -3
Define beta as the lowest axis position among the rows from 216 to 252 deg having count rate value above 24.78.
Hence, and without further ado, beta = 224.0 deg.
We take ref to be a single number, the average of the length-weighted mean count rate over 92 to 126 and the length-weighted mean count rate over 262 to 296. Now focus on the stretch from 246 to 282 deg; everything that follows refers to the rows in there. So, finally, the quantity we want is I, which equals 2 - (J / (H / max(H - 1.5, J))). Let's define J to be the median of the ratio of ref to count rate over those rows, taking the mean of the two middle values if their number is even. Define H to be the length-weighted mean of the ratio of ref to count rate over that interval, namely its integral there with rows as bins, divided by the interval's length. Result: 1.01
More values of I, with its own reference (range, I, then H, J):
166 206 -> 1.00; 1.02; 1.011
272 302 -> 1.00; 1.01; 1.007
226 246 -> 1.00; 1.00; 1.001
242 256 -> 0.99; 1.01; 1.012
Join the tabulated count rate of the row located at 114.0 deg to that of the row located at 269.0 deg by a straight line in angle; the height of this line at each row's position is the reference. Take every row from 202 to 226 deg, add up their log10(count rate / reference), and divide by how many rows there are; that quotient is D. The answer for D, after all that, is -0.011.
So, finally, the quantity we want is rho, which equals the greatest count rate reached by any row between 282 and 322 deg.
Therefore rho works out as 25.63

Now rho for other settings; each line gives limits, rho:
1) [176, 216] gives 24.45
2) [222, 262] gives 25.06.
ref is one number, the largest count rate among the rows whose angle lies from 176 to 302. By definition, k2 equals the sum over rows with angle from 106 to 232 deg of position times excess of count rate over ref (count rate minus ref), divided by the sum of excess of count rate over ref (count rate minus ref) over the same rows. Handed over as 174.4 deg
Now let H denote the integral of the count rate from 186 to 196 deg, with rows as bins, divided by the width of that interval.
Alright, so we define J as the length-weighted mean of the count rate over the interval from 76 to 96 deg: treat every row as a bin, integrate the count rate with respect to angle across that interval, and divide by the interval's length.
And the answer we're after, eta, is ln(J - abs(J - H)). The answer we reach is 3.18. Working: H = 24.1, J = 24.6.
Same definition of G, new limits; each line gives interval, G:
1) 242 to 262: 487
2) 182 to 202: 483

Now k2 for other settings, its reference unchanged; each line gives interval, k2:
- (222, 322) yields 270.7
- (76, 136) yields 103.0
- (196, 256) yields 225.9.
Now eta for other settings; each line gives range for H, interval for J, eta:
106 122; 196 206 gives 3.16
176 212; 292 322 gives 3.18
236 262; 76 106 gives 3.19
